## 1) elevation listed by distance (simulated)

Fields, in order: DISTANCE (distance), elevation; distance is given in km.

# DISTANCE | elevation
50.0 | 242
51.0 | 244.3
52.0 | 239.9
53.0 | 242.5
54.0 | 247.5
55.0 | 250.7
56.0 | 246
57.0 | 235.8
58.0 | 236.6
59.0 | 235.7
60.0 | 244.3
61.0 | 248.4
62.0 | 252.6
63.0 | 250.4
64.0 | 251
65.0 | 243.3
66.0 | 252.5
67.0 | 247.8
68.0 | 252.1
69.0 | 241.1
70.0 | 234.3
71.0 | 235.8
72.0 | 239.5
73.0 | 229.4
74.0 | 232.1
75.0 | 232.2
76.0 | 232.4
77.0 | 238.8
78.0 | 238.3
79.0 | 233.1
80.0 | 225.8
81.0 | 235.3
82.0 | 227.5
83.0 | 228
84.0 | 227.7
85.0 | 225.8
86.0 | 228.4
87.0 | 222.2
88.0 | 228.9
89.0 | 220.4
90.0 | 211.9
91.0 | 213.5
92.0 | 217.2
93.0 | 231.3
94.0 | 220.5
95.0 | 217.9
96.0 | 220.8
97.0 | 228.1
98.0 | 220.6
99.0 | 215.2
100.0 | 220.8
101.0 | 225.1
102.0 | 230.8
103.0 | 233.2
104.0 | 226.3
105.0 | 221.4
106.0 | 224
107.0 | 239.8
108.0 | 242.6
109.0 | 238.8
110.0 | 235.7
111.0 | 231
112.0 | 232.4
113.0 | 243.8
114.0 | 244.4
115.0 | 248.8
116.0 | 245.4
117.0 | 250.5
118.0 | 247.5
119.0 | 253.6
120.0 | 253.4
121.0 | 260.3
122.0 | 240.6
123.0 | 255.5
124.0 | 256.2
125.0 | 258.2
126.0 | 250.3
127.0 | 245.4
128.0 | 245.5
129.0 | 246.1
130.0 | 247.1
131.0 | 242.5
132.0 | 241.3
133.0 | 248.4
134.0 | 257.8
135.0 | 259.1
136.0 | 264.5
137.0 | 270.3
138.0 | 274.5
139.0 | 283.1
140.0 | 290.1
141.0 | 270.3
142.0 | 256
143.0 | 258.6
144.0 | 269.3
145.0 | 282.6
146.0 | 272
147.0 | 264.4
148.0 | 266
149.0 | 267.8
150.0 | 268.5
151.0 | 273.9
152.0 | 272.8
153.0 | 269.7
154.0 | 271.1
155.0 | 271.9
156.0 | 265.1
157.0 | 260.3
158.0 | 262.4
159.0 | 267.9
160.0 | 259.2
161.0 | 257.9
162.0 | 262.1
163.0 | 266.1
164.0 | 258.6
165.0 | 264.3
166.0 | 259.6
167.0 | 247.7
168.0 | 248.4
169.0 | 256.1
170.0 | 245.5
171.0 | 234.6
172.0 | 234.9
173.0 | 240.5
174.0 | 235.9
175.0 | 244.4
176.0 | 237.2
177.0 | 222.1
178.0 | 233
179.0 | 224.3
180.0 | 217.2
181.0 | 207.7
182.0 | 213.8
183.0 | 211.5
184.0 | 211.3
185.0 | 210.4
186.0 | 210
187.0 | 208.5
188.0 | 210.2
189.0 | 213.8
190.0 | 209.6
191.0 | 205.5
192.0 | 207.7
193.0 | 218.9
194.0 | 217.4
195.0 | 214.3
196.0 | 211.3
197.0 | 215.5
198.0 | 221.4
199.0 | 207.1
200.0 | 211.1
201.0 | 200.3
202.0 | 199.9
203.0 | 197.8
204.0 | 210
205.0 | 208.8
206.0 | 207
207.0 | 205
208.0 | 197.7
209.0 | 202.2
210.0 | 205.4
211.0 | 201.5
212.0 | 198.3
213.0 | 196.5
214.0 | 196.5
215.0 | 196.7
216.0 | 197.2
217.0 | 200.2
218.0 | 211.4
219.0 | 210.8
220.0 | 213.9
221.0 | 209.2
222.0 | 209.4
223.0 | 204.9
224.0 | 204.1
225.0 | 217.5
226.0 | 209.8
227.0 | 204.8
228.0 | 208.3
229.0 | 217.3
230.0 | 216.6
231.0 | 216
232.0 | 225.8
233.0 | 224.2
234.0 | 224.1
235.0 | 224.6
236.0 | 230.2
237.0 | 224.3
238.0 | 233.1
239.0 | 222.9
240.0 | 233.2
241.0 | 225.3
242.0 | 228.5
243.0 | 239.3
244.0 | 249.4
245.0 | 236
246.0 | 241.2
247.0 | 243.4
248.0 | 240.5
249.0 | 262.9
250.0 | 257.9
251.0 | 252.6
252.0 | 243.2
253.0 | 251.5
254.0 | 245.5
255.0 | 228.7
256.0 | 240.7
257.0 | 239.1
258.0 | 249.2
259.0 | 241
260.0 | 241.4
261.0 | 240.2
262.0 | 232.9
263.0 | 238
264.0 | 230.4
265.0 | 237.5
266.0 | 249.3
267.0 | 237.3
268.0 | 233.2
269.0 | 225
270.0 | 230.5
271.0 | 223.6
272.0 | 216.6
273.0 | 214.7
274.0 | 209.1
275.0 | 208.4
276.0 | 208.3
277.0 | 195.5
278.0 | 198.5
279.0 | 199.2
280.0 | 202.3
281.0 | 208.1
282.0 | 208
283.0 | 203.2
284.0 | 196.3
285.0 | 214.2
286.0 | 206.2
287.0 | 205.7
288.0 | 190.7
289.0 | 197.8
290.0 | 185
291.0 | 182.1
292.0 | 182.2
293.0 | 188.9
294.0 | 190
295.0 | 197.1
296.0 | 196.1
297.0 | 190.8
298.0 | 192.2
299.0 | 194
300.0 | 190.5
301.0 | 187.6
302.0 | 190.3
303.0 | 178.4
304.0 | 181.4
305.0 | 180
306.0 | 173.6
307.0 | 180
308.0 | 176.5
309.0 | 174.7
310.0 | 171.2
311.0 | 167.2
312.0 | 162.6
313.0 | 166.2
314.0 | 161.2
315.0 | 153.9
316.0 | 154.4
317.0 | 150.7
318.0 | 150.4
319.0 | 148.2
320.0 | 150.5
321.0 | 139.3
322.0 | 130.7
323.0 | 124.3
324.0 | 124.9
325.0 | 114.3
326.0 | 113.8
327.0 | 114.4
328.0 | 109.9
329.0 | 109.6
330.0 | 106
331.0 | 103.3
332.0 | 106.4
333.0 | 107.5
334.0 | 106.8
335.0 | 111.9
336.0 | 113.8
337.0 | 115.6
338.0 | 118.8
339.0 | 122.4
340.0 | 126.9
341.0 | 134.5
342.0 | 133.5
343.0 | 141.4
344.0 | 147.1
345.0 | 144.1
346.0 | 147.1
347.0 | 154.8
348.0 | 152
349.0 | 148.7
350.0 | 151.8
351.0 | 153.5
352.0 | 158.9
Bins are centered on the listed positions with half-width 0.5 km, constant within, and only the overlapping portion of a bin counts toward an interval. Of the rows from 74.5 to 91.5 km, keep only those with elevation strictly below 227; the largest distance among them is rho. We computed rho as 91.0 km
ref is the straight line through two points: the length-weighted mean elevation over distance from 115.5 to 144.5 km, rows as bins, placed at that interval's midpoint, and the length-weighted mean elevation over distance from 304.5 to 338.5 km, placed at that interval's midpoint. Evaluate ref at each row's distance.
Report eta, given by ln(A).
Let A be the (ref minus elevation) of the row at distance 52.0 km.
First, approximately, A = 65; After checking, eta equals 4.2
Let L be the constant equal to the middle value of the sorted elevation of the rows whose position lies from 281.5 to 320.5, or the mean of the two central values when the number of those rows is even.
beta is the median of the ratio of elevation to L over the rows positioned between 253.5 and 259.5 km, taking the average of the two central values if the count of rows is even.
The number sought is 1.32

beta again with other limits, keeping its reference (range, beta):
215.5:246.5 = 1.19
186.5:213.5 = 1.14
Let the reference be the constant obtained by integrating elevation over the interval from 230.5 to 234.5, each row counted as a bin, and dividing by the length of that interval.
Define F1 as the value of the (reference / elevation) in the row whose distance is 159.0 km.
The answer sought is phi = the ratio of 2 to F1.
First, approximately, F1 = 0.83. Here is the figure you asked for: 2.41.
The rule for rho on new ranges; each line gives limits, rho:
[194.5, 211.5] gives 211.0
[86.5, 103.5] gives 101.0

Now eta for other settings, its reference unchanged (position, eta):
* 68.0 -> 3.8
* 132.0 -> 2.6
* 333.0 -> 3.2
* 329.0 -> 3.2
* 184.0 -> 2.5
